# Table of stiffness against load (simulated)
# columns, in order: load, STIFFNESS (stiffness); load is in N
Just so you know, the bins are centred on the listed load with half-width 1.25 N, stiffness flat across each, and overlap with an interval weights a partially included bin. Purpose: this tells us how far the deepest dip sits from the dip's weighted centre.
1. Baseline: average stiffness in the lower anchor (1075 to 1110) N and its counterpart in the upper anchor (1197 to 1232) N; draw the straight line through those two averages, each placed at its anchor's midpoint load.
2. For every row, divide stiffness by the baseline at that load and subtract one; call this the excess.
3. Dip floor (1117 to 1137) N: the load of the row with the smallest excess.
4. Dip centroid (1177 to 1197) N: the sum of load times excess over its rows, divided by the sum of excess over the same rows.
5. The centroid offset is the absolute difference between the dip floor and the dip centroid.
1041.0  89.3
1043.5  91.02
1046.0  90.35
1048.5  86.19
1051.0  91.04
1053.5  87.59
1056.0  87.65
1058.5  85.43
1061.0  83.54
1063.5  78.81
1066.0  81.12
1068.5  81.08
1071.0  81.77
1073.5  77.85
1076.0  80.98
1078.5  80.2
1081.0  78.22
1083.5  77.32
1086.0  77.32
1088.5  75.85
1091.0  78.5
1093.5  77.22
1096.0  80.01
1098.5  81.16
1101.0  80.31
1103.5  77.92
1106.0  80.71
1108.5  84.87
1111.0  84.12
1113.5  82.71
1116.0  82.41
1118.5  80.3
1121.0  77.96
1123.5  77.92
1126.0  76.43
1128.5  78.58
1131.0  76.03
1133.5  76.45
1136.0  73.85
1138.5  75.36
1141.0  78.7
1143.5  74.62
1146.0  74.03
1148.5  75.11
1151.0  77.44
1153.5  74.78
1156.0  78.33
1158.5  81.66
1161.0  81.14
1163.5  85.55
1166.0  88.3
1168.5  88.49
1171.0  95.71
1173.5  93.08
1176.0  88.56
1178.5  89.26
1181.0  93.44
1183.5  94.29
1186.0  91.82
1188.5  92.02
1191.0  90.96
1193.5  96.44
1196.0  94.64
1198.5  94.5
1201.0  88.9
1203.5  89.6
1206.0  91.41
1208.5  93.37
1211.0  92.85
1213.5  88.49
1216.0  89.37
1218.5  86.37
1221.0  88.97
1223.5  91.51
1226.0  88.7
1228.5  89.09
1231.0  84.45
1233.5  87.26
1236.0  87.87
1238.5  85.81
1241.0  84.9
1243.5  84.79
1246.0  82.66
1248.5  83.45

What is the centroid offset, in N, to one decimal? 51.9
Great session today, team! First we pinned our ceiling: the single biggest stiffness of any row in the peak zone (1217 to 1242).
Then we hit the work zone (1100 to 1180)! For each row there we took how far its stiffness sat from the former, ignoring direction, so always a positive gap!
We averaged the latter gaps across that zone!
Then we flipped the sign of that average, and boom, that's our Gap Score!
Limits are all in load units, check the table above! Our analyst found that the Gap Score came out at -10.9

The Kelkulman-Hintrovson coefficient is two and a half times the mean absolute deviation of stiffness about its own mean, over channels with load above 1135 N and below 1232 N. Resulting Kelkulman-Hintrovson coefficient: 15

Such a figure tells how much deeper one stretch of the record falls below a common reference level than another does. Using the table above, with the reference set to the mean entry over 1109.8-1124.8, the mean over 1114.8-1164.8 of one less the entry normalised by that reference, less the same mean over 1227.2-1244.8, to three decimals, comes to 0.105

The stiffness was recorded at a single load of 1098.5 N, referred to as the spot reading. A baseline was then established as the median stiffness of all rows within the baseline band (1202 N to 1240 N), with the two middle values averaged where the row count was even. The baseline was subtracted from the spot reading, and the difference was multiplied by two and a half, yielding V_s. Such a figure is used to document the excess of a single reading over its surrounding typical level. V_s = -20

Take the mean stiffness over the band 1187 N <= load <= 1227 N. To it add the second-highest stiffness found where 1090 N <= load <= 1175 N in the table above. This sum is 184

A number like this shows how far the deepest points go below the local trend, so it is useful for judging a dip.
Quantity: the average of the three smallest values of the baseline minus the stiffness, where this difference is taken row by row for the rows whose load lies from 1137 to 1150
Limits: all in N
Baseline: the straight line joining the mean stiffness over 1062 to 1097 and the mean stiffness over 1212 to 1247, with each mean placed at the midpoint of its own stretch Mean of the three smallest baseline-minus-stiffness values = 6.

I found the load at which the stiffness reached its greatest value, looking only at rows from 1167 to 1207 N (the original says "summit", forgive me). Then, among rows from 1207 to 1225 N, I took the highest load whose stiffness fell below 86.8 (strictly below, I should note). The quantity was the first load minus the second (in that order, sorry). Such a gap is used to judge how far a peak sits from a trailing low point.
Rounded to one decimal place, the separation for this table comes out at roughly -25.0 N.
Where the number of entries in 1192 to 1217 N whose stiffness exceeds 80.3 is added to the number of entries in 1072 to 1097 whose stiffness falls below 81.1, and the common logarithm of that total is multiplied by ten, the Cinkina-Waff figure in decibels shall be 13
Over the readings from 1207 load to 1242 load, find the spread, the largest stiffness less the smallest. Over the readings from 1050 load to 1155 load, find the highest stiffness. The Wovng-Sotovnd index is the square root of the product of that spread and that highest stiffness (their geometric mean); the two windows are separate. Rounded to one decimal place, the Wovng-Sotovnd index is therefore 28.5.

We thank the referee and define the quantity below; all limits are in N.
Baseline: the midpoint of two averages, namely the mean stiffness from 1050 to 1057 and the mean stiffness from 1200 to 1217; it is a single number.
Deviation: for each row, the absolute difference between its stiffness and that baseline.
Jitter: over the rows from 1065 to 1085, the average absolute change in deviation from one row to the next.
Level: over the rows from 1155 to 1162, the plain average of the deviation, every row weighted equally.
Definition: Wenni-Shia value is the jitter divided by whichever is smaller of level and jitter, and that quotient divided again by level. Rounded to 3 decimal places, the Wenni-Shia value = 0.108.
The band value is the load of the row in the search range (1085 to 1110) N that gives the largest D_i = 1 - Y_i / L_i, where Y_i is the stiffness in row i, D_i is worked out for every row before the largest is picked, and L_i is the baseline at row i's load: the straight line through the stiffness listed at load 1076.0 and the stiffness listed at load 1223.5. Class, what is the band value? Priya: 1088.5 N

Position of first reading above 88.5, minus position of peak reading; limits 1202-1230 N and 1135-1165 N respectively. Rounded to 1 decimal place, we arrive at 40.0 N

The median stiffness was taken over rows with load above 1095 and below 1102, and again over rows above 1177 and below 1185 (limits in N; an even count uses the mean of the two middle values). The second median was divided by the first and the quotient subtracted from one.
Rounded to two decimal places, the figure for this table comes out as -0.16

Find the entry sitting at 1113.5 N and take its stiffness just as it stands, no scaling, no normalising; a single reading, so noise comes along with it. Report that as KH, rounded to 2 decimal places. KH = 82.71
